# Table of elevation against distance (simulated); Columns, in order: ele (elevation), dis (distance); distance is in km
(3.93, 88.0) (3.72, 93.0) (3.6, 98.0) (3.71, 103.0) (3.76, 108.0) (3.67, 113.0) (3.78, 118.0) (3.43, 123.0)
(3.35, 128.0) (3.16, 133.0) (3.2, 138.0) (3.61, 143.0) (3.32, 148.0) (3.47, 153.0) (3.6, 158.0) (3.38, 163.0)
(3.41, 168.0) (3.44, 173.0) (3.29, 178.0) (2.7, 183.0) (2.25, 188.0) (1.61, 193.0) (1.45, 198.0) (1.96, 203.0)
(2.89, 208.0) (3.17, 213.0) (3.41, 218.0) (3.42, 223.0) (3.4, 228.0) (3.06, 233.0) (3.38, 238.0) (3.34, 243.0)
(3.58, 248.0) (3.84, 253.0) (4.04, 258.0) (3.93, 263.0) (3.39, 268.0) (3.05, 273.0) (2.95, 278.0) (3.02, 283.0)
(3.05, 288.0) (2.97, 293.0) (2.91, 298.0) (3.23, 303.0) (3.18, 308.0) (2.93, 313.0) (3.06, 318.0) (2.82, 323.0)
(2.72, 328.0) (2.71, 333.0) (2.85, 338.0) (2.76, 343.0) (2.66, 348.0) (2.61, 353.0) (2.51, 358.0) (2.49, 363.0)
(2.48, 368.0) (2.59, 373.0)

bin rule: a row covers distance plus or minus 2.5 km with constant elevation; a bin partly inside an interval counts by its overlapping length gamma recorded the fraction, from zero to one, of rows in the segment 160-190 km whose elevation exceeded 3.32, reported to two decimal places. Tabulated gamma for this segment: 0.50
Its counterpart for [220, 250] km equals 0.83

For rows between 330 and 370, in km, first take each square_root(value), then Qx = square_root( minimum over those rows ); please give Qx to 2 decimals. 1.25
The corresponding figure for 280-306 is 1.31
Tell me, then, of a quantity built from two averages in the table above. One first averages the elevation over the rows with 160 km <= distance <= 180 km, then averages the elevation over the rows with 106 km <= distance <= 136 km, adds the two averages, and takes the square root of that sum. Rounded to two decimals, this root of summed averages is 2.63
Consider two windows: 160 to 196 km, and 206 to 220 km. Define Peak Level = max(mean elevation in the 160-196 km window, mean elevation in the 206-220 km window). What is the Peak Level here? 3.16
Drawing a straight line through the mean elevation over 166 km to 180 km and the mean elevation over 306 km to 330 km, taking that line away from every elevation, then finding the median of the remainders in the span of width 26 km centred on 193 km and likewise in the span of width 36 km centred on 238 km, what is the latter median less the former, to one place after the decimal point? 1.5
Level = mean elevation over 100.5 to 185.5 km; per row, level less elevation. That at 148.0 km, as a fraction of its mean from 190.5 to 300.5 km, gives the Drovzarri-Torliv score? 0.3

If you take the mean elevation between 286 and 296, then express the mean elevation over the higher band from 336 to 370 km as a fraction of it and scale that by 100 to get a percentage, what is 87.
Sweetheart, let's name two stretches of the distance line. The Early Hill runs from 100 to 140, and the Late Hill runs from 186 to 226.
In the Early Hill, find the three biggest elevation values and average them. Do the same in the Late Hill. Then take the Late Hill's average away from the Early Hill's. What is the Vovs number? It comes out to 0.42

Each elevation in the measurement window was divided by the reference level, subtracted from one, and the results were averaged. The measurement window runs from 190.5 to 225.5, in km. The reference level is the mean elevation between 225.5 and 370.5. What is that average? 0.17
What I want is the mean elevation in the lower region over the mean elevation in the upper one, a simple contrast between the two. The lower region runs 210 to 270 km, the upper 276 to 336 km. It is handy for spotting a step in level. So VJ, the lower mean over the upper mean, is 1.18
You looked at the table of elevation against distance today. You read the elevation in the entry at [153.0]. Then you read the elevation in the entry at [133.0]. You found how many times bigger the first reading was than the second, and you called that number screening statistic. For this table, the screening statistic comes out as 1.1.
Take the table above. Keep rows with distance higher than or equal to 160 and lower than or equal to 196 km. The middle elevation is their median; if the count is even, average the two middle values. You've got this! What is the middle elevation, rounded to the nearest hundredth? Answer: 3.29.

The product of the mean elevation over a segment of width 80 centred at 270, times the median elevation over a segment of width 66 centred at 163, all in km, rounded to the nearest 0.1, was 11.0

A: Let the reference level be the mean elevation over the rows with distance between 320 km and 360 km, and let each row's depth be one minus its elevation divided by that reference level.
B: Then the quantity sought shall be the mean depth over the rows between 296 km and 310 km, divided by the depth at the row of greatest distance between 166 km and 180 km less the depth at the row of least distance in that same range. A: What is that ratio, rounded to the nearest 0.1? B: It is -3.3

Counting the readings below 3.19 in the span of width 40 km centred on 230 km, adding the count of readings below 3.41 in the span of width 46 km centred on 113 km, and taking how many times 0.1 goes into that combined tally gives 40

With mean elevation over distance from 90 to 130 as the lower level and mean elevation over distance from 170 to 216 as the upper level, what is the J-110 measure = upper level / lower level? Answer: 0.70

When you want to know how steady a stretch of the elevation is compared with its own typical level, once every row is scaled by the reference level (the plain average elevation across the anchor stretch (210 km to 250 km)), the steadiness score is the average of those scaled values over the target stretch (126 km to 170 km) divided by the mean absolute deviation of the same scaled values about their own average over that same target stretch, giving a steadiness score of 29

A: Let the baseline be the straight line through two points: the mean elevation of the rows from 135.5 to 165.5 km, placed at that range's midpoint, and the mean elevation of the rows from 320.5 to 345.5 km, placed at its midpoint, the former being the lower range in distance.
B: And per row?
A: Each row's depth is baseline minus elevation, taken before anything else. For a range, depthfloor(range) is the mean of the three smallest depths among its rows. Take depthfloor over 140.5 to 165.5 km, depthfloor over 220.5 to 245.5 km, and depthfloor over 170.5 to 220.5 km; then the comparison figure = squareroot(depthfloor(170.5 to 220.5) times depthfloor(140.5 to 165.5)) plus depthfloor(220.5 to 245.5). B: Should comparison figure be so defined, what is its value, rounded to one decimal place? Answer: -0.1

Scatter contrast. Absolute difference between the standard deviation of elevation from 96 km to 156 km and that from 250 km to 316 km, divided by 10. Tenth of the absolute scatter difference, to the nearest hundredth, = 0.02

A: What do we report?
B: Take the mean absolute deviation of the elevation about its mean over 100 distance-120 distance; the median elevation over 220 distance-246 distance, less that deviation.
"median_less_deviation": 3.3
